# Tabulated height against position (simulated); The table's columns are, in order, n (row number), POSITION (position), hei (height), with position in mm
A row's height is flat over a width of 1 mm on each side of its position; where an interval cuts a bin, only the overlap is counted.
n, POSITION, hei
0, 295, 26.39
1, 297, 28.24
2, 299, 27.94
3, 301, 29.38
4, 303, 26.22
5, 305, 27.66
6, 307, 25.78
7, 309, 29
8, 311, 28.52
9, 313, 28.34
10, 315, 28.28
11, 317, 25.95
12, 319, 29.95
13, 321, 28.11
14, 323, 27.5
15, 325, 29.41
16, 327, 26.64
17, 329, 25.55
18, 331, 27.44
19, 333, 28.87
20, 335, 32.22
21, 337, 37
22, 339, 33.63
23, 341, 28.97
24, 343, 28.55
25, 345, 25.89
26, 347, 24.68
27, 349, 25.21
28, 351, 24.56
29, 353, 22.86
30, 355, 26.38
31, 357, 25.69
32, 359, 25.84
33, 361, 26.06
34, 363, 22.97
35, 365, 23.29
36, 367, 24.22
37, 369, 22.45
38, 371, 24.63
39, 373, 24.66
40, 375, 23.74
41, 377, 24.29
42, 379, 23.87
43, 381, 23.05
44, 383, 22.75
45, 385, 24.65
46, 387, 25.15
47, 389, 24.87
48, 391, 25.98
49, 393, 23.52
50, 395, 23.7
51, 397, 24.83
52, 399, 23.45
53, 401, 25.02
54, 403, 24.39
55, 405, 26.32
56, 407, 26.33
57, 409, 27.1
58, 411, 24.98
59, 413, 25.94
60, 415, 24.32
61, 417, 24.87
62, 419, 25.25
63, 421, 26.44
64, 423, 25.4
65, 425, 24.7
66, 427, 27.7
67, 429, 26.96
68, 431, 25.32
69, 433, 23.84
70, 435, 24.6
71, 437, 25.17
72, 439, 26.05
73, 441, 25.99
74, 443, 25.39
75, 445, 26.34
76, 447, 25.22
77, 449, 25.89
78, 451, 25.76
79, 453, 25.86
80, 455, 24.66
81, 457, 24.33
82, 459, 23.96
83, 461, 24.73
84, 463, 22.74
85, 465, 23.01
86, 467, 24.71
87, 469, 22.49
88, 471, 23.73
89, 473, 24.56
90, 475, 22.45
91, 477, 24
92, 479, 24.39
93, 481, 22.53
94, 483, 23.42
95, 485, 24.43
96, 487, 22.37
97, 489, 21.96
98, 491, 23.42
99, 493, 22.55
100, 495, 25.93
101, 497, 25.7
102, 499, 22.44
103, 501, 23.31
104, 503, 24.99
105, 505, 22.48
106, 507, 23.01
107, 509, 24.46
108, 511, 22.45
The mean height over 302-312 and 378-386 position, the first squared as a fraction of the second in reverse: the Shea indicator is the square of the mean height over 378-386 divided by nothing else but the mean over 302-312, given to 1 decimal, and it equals 20.3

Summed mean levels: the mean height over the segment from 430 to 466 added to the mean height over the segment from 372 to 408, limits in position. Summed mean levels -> 49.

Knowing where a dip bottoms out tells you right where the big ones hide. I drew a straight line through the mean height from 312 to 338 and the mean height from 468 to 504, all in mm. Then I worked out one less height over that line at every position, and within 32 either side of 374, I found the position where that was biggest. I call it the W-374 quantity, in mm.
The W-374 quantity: 353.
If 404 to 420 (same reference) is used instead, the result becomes 415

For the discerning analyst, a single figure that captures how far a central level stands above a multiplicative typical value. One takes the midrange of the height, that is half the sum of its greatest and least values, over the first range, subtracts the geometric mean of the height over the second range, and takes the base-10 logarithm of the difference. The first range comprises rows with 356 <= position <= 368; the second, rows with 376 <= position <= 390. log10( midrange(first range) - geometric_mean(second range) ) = -0.4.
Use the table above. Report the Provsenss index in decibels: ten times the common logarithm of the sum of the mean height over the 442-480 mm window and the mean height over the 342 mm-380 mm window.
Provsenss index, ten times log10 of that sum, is 16.9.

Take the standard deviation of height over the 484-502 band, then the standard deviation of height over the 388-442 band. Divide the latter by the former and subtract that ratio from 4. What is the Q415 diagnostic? 3.2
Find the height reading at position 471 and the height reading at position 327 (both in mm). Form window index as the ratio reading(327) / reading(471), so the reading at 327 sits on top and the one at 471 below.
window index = 1.12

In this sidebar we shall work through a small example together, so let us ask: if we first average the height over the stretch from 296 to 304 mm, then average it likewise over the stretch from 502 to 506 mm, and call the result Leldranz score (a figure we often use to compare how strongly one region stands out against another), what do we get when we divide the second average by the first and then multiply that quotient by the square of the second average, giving 478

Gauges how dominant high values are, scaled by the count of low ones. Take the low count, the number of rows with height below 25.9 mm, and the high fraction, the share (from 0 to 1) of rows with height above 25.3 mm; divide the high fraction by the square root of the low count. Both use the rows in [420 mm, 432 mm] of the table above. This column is 0.48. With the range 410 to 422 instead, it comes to 0.17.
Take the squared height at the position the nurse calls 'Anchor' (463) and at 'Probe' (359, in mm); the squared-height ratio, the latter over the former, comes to 1.29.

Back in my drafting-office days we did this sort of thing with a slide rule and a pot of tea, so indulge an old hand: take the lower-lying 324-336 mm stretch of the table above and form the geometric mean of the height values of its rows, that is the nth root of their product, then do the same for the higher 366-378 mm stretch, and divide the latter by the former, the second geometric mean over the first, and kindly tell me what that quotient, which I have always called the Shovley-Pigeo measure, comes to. 0.85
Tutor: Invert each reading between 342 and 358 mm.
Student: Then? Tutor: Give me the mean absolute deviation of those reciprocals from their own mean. 0.0018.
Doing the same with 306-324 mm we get 0.0013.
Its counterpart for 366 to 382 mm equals 0.0011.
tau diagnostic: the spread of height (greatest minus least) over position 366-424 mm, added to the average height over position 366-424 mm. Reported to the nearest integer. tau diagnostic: 29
